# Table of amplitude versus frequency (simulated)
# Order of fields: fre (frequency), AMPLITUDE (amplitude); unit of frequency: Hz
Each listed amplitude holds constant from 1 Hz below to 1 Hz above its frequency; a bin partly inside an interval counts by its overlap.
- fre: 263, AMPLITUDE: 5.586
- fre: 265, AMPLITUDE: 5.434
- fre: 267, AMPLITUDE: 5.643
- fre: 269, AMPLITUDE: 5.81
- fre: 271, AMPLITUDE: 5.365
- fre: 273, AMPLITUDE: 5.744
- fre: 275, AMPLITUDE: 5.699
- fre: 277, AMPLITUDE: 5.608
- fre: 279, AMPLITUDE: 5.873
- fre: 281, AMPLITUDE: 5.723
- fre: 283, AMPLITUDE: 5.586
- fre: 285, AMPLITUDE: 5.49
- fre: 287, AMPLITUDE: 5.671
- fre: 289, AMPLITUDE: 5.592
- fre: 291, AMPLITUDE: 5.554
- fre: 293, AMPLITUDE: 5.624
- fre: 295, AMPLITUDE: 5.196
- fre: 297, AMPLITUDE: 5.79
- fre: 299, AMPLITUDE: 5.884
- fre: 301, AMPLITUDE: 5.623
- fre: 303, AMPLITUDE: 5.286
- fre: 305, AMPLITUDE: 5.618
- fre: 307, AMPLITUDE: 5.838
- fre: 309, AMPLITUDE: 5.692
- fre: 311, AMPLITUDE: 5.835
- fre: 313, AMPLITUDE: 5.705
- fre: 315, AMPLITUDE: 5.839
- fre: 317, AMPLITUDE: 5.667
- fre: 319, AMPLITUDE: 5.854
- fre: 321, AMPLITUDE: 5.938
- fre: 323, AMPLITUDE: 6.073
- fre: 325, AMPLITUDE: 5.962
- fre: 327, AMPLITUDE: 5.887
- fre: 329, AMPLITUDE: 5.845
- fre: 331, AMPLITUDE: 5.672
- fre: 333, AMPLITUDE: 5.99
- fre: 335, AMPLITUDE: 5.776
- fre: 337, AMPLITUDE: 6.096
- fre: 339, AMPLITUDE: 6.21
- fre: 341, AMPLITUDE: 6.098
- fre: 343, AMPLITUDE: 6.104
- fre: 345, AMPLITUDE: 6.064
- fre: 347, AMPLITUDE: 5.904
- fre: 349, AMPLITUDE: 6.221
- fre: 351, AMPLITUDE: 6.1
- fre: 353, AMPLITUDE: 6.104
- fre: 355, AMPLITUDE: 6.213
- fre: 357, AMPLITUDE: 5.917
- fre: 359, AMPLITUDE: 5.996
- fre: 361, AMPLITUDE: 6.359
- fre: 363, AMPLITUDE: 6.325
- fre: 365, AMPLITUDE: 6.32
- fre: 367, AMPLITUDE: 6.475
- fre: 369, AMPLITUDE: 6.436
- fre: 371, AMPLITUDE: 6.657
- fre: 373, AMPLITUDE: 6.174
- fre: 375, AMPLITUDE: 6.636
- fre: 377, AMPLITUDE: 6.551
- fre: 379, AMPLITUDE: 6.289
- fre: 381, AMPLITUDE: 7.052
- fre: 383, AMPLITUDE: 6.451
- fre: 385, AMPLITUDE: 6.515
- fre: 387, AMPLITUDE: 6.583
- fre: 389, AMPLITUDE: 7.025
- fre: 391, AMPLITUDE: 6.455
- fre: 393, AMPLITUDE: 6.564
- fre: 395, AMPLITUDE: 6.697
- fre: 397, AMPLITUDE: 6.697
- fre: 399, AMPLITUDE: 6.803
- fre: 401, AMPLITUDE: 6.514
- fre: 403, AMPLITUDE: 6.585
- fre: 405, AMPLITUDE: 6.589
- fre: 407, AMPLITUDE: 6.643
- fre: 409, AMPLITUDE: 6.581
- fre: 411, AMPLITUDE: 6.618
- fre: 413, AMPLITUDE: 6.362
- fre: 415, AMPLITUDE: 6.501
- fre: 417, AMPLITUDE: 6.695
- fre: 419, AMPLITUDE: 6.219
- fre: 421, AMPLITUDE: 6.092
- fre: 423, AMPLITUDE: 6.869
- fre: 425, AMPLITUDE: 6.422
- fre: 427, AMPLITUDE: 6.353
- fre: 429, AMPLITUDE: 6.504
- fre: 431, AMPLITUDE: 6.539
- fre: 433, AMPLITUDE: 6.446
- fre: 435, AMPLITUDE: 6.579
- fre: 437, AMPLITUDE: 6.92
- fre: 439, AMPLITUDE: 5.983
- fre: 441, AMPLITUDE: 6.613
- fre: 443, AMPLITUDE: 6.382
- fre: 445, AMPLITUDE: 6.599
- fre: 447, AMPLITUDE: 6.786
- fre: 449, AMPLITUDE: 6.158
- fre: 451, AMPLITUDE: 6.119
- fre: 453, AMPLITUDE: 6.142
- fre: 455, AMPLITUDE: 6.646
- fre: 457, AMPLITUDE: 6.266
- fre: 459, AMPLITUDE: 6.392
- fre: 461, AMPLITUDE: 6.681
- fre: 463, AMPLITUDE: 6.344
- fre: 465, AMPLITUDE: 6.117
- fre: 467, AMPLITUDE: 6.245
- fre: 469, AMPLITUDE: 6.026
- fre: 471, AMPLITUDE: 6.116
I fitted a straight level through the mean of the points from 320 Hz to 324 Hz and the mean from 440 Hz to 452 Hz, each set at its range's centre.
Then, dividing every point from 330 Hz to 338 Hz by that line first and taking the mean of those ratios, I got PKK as 0.97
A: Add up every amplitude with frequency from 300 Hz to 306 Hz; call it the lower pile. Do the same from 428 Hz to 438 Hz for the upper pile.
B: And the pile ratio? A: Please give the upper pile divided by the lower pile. 2.0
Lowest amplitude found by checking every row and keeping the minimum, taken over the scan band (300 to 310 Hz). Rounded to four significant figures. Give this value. 5.286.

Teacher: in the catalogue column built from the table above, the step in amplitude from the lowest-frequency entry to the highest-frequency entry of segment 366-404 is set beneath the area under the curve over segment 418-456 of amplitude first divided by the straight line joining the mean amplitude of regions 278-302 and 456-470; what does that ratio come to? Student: 359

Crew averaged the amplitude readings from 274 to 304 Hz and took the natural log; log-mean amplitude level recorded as 1.73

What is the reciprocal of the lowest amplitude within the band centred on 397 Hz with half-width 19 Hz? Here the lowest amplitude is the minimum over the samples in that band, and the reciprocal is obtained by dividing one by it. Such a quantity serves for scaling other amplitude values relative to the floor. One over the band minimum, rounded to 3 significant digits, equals 0.159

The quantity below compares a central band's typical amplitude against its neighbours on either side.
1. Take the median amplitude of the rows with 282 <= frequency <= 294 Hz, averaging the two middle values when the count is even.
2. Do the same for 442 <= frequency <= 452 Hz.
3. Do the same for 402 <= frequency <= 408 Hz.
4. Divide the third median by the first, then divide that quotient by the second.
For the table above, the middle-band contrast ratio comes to 0.185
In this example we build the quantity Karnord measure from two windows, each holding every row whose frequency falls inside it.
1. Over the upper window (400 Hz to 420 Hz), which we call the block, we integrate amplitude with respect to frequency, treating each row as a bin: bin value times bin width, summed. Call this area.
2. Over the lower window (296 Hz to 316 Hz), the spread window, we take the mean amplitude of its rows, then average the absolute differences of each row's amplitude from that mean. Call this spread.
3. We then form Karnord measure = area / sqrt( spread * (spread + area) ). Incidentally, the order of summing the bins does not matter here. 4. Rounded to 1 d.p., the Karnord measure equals 32.2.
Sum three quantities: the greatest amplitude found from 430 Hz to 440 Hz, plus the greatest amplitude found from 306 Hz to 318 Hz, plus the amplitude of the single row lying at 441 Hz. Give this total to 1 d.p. 19.4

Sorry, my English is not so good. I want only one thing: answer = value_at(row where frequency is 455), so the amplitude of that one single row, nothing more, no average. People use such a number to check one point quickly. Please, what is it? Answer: 6.646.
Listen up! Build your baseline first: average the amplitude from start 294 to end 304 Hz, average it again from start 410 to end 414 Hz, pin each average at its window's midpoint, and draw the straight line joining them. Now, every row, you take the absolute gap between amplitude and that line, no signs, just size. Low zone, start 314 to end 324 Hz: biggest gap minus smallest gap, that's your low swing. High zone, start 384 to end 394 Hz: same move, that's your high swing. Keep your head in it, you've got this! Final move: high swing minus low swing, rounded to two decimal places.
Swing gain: 0.31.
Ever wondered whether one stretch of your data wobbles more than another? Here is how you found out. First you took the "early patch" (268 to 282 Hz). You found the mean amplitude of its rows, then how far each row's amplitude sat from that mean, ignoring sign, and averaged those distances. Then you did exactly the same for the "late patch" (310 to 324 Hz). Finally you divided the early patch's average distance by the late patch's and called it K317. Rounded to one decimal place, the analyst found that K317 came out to 1.2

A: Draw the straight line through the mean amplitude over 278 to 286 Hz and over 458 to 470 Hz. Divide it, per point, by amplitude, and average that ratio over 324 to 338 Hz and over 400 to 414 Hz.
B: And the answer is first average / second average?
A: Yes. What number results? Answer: 1.07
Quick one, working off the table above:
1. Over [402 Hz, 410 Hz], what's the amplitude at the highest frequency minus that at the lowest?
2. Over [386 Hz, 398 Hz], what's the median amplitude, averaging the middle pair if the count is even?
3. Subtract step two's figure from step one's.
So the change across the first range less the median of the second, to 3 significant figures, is -6.64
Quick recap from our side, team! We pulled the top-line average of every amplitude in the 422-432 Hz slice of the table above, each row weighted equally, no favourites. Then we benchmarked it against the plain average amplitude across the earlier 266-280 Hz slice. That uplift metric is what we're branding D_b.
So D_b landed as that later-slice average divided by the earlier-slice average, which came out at 1.15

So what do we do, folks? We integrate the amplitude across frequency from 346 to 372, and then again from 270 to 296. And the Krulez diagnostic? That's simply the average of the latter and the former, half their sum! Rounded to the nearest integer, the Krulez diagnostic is 154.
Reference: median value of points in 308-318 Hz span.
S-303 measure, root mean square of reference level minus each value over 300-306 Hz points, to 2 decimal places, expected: 0.25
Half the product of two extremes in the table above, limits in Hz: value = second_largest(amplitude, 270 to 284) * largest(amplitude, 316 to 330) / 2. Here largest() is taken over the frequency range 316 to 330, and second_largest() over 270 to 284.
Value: 17.4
